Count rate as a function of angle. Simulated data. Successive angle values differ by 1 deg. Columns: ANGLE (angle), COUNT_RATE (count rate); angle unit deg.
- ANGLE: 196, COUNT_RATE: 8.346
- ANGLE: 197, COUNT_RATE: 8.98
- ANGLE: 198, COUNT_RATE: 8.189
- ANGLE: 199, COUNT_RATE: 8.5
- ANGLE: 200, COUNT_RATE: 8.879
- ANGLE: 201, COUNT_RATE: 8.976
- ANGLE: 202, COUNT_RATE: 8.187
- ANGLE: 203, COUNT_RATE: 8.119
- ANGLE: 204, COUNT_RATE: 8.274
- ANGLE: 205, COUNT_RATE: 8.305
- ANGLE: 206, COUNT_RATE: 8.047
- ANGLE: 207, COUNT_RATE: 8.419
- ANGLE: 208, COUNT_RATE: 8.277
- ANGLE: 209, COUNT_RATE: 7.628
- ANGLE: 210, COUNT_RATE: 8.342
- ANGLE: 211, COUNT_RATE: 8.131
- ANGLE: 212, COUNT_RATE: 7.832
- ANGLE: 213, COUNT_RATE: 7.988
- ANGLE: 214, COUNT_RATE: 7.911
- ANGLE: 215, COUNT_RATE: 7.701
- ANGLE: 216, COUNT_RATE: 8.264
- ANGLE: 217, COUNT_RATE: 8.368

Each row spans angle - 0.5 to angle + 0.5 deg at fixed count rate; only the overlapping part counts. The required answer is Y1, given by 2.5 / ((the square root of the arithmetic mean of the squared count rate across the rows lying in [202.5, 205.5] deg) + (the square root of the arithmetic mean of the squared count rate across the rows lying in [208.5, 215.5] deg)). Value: 0.155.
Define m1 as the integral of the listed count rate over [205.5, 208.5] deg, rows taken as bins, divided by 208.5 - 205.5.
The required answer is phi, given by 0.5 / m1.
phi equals 0.0606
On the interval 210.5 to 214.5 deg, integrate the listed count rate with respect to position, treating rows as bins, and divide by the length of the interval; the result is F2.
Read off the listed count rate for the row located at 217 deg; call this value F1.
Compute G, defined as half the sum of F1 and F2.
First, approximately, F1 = 8.368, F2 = 7.97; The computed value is 8.17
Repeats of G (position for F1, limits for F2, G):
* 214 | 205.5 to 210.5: 8.03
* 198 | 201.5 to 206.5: 8.19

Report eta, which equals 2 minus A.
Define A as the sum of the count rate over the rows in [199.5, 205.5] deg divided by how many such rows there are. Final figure -6.5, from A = 8.46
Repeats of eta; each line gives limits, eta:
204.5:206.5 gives -6.2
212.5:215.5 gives -5.9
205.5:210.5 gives -6.1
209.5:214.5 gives -6.0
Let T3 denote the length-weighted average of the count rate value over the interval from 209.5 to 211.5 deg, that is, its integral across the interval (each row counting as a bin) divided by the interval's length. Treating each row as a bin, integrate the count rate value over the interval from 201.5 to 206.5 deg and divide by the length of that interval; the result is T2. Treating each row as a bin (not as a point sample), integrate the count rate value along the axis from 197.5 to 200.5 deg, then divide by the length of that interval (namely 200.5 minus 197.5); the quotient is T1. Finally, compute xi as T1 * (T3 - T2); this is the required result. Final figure 0.4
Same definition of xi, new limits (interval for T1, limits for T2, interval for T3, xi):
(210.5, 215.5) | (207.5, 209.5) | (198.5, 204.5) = 4.2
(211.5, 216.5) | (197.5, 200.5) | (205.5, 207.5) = -2.3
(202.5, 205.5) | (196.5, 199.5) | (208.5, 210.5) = -4.7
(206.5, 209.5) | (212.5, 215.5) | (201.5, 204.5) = 2.6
